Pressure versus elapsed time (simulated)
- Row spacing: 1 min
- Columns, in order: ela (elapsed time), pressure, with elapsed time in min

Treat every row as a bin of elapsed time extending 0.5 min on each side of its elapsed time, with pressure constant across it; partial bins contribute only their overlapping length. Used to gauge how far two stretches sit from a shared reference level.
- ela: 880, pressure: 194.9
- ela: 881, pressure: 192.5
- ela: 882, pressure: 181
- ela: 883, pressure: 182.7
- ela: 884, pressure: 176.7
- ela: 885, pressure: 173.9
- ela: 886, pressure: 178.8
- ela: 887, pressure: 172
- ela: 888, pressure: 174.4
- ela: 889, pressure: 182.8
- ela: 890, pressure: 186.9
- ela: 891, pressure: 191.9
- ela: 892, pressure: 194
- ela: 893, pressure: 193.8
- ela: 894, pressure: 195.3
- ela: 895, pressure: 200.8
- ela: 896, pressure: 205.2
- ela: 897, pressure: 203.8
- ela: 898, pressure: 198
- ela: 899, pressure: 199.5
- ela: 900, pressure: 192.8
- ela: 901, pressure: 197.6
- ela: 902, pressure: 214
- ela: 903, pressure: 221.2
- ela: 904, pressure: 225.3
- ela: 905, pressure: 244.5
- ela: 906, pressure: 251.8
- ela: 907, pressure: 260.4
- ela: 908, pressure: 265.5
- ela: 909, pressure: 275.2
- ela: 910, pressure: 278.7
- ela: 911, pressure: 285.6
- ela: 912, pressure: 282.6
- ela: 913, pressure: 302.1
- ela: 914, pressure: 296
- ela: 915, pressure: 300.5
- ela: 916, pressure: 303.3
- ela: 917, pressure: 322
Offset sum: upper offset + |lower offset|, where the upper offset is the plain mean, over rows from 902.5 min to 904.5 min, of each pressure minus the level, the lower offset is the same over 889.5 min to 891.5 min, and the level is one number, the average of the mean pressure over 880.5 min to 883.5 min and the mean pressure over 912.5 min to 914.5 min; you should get 34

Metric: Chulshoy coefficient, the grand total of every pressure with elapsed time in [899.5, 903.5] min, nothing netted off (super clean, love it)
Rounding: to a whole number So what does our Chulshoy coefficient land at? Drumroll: 826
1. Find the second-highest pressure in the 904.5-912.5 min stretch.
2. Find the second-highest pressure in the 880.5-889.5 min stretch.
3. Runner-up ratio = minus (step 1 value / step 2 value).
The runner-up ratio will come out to -1.5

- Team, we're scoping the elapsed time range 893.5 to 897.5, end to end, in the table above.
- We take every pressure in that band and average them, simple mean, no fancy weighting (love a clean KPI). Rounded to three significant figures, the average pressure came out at 201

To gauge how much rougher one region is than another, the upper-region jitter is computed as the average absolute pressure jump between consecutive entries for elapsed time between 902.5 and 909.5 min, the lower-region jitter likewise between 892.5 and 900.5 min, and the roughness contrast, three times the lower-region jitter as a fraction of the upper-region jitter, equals 1.3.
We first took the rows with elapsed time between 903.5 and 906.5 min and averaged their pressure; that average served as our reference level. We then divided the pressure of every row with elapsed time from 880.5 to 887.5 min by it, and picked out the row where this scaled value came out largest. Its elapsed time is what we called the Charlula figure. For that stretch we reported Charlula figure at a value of 881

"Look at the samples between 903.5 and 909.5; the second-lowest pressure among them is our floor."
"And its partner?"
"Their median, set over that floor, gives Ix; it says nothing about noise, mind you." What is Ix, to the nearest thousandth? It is 1.047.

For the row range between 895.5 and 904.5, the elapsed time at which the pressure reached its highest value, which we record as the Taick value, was 904 min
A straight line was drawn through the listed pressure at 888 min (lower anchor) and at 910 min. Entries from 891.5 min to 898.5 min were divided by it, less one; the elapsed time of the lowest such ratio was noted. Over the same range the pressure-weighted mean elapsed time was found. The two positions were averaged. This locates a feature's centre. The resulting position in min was 896.5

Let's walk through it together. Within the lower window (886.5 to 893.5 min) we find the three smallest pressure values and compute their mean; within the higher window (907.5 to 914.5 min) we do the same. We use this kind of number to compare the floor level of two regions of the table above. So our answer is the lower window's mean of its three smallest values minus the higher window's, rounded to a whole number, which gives -97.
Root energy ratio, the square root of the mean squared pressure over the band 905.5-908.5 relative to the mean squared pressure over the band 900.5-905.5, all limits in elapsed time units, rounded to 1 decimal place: 1.2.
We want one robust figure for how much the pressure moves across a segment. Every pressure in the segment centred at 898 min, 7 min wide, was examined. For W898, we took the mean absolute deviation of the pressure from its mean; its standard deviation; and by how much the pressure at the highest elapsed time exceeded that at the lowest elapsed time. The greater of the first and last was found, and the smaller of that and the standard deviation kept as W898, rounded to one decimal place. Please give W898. 3.1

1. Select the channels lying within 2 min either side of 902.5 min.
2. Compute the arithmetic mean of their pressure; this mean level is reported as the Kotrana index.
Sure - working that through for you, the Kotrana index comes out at 215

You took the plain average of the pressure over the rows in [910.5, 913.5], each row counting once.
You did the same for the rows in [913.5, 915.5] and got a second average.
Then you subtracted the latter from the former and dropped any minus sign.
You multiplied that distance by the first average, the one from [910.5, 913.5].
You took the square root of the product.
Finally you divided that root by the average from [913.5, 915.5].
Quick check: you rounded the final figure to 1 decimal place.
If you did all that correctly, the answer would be 0.2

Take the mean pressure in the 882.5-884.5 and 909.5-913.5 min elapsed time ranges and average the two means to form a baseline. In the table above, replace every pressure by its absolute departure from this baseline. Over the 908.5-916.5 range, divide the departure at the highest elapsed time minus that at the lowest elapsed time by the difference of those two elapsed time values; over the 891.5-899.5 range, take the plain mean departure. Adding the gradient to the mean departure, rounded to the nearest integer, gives 39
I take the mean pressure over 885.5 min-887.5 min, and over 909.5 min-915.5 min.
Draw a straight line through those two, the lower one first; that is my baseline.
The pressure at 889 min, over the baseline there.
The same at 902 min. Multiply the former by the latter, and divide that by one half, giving 1.7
